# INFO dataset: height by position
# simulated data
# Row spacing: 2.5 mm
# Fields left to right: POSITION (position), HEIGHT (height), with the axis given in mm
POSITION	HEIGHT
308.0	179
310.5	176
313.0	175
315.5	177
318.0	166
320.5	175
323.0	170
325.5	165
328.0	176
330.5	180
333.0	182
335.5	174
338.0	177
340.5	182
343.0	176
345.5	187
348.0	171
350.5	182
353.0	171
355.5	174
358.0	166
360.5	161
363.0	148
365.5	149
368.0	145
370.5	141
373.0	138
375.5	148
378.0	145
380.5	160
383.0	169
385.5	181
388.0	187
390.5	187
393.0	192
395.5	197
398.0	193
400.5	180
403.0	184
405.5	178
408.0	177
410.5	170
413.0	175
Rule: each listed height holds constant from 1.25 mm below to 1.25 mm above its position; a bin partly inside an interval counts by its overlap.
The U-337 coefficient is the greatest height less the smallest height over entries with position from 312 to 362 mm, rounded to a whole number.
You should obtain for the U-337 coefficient 26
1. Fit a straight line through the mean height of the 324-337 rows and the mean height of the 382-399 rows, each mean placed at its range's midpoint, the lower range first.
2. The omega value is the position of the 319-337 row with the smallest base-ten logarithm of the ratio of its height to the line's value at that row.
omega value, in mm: 325.5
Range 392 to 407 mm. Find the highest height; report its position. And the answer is 395.5 mm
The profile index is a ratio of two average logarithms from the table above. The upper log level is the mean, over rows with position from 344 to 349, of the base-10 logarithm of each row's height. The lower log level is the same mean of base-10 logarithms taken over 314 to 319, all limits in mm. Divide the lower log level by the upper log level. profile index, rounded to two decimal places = 0.99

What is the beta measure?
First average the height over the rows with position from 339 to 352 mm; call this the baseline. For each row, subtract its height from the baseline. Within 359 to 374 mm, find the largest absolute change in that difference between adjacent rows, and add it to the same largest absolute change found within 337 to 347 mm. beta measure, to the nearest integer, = 24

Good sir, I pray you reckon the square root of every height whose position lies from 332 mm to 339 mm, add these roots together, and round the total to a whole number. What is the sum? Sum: 40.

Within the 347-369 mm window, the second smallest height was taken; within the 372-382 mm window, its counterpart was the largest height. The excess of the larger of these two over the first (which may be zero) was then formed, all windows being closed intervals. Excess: 12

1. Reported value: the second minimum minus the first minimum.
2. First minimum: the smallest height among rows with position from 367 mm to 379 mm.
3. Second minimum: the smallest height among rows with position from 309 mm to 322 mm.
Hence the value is 28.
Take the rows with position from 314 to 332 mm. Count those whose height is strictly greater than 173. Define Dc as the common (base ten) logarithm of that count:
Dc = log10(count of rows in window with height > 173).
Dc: 0.60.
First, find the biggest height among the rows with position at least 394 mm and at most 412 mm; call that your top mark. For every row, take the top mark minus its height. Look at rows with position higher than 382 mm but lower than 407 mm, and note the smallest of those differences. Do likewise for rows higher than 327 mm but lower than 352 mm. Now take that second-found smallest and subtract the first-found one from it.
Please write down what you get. 10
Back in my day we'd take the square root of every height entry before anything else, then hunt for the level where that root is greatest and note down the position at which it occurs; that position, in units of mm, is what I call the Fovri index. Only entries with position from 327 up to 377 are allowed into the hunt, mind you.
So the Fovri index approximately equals 345.5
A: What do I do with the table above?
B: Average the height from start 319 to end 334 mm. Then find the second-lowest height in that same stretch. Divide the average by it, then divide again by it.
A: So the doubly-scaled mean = 0.0060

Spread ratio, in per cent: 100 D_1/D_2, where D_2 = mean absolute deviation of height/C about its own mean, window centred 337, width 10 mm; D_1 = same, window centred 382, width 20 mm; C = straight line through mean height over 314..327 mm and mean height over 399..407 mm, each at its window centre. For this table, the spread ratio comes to 479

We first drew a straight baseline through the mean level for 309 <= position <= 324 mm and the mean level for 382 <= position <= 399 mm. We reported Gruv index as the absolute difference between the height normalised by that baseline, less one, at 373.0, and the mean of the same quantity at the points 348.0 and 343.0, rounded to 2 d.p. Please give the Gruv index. 0.22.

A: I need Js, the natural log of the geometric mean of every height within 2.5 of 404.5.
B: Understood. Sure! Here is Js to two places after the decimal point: 5.20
